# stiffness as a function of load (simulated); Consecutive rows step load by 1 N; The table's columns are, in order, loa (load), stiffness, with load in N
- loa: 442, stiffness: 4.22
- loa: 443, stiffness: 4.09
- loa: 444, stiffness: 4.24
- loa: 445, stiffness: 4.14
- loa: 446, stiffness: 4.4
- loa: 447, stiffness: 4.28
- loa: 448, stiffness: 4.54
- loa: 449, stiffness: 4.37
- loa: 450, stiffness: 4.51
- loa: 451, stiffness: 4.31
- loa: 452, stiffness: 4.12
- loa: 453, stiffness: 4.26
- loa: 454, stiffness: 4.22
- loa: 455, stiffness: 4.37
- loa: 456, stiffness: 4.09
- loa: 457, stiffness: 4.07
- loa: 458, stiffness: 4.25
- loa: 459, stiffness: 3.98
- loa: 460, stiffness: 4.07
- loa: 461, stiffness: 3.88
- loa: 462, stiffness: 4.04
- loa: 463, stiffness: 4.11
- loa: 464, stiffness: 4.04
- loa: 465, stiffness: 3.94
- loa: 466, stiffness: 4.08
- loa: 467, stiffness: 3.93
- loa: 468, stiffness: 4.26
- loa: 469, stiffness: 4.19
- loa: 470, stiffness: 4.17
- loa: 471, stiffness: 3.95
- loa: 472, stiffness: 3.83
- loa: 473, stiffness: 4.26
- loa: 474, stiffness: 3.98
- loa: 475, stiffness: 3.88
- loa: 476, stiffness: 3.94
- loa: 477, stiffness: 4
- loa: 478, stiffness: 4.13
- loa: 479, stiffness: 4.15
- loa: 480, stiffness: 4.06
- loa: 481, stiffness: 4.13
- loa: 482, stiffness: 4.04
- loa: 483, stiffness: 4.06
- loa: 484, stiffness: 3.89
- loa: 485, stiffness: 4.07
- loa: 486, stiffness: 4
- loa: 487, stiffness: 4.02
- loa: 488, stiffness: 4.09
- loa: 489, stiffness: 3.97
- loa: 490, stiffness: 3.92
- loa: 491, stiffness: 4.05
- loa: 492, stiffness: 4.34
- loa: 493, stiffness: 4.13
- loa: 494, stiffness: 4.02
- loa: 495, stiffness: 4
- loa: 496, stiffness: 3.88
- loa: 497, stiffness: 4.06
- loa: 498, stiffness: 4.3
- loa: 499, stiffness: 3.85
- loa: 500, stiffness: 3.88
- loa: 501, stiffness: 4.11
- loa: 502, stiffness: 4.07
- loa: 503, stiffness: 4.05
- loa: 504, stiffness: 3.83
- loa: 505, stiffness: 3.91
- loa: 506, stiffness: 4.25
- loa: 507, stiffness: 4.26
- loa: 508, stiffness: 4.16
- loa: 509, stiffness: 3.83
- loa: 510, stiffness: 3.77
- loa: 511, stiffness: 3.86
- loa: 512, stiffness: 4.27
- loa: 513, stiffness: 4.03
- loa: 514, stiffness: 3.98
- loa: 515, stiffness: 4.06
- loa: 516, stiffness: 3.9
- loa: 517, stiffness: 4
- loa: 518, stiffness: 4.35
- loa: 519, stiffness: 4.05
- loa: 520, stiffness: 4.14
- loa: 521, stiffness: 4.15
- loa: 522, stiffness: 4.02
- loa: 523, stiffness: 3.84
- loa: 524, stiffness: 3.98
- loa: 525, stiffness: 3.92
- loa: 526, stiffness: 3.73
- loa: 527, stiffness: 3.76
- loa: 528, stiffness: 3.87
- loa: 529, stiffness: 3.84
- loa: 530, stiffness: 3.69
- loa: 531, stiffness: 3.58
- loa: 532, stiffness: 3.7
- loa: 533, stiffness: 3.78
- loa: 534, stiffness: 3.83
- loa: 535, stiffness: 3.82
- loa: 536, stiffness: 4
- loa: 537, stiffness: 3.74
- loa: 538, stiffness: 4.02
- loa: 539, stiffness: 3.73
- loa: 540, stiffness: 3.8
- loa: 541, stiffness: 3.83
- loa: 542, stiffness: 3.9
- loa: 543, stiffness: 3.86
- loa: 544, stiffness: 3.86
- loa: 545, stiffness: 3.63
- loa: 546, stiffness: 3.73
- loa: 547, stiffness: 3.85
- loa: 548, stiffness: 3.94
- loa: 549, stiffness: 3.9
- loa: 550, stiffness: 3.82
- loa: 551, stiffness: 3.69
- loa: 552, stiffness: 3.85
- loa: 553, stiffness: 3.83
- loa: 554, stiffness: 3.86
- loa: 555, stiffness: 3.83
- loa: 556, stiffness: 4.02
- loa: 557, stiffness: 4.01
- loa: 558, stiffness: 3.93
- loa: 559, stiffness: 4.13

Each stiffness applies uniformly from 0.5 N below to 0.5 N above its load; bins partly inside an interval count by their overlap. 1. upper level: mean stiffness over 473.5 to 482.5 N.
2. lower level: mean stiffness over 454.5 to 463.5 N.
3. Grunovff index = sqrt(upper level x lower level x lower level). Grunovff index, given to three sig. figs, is 8.23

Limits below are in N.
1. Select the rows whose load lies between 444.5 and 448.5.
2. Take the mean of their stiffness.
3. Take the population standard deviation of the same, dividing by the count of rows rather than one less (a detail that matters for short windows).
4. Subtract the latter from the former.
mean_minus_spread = 4.19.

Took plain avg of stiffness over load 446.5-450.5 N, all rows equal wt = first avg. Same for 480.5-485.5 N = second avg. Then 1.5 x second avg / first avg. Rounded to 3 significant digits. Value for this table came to 1.37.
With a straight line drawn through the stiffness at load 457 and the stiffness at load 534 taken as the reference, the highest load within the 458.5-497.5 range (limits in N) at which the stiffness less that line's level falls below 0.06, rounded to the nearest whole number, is 496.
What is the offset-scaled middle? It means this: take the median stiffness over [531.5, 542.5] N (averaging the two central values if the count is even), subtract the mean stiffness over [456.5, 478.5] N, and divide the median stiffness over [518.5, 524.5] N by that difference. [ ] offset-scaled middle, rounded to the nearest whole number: -18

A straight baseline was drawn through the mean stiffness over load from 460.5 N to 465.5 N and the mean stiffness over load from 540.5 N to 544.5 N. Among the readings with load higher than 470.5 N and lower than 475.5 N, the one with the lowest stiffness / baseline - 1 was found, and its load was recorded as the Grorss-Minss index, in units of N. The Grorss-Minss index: 472 N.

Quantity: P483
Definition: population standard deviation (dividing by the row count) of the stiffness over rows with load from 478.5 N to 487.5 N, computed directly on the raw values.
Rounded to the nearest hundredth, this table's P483 0.07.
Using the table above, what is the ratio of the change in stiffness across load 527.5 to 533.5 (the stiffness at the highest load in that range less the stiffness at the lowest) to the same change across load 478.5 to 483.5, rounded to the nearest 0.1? 1.0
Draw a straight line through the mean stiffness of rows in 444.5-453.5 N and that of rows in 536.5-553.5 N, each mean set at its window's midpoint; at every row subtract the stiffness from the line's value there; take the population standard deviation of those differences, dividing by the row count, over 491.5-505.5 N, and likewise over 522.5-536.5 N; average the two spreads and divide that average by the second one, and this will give 1.1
